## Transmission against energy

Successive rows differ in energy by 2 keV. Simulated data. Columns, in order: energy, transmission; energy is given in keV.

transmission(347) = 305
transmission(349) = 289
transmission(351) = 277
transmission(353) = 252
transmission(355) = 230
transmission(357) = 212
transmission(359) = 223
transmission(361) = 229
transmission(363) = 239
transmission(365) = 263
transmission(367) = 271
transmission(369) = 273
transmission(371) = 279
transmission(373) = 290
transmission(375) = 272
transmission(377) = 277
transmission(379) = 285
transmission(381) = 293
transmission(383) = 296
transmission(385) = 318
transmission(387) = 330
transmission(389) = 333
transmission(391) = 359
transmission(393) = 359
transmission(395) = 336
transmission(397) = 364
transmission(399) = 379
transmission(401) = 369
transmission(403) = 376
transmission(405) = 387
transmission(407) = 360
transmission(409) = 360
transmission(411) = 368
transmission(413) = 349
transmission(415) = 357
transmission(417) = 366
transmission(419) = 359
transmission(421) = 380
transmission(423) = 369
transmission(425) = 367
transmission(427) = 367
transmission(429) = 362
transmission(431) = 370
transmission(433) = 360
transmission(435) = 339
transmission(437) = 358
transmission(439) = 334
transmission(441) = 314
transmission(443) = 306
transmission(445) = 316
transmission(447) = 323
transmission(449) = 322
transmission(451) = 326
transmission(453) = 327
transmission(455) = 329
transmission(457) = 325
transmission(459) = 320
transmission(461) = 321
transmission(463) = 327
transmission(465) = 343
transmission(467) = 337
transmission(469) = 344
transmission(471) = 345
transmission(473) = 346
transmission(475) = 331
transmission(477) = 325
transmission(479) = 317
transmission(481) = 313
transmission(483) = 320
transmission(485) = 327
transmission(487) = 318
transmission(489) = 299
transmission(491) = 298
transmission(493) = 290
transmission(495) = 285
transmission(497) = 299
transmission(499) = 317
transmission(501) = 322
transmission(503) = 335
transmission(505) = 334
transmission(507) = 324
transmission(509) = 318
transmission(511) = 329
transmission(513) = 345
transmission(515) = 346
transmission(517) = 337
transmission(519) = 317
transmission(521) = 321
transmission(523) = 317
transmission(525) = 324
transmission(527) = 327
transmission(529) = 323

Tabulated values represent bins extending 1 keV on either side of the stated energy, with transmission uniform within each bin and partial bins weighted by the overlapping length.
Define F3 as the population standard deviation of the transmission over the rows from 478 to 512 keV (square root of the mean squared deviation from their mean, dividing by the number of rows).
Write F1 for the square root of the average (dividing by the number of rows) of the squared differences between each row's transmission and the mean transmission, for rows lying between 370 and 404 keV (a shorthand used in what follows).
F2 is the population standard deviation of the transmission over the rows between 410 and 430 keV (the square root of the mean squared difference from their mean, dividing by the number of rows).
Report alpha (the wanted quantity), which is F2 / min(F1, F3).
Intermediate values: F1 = 37.1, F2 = 8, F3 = 14.6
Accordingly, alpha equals 0.5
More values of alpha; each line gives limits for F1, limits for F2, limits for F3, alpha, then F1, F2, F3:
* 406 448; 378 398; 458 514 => 1.7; 20.6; 27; 16.3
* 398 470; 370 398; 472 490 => 2.6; 22.0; 32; 12.2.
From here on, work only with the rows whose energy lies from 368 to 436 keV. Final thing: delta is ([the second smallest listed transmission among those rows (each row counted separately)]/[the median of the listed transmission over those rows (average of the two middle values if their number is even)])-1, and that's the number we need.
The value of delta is -0.24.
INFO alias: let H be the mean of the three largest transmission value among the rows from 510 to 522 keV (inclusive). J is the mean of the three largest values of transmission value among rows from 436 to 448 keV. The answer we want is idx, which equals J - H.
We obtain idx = -4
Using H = 343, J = 338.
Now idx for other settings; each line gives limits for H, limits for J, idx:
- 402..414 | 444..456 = -50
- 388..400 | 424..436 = 1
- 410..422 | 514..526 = -36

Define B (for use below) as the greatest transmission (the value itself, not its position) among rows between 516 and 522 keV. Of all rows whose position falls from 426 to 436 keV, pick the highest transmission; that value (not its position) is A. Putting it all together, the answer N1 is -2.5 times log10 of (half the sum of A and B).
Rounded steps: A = 370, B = 337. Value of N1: -6.37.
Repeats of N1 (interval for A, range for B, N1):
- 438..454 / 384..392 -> -6.35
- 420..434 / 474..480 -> -6.38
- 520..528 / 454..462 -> -6.29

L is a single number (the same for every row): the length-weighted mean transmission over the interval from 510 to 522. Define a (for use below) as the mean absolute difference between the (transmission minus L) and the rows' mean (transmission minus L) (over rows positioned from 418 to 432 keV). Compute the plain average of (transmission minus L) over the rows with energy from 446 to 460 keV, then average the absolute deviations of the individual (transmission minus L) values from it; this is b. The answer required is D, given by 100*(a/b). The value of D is 182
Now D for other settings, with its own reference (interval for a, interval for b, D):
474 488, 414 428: 106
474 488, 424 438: 75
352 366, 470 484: 127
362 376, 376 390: 55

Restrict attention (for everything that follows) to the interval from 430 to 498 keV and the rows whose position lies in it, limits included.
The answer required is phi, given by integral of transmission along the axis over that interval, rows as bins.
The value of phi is 22108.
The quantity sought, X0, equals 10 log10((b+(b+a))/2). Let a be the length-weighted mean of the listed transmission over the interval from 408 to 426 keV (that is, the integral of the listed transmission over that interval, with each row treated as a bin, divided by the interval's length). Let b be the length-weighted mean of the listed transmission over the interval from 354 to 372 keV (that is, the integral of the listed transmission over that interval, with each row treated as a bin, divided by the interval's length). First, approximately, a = 364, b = 247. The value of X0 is 26.3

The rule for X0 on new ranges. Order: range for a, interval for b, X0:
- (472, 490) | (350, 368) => 26.1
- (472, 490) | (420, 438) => 27.2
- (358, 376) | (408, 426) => 26.9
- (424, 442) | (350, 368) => 26.2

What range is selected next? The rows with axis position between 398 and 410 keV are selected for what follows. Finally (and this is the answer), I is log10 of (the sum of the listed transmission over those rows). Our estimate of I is 3.35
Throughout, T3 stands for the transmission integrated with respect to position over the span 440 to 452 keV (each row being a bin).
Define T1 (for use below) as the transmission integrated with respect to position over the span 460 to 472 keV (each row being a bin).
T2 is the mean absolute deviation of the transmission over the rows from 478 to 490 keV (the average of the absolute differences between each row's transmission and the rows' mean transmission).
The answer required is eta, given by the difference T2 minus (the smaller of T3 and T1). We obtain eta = -3808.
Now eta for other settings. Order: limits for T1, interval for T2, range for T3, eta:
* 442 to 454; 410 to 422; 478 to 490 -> -3780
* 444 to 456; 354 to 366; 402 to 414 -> -3874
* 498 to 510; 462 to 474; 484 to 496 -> -3628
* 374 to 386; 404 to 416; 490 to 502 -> -3473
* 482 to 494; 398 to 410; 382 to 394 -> -3695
